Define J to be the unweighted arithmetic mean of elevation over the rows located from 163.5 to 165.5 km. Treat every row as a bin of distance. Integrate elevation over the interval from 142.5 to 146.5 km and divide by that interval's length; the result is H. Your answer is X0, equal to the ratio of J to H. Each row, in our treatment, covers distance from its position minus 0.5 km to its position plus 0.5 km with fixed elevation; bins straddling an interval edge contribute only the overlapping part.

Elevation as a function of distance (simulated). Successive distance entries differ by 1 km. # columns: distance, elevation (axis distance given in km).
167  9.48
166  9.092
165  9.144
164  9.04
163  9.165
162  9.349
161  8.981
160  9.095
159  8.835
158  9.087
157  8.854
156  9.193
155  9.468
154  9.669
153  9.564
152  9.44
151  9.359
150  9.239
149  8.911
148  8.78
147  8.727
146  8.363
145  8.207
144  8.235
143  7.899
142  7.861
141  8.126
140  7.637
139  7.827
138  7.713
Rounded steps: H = 8.2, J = 9.09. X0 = 1.11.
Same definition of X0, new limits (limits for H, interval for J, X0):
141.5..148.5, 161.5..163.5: 1.12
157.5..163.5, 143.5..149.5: 0.94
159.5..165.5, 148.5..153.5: 1.02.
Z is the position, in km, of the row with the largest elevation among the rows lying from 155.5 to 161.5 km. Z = 156 km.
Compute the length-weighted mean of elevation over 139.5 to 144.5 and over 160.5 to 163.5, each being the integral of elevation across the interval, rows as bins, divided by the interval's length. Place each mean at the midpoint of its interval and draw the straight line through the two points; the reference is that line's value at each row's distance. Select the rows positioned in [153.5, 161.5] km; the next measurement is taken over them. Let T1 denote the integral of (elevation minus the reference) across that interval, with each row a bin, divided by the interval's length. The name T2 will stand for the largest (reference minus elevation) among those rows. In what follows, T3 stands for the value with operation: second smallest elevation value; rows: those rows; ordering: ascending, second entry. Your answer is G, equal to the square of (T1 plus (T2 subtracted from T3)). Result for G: 80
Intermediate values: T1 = 0.3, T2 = 0.15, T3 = 8.854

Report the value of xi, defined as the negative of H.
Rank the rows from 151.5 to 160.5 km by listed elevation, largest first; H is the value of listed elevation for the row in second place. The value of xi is -9.56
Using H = 9.564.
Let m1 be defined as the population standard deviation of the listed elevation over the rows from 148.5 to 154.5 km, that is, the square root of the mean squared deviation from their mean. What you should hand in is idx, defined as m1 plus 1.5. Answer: 1.74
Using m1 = 0.24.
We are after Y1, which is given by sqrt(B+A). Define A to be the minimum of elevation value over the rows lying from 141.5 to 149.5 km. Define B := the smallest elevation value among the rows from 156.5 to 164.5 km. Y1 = 4.09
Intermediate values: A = 7.861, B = 8.835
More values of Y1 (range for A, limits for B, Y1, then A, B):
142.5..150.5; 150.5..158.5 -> 4.09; 7.899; 8.854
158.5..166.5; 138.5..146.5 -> 4.06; 8.835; 7.637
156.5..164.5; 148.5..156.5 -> 4.21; 8.835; 8.911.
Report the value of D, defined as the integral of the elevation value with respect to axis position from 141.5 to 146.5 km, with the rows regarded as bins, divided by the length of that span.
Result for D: 8.1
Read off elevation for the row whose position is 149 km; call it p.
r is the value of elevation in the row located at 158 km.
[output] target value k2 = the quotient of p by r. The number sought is 0.98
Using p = 8.911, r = 9.087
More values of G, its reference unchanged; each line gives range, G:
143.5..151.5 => 77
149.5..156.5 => 109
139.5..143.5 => 58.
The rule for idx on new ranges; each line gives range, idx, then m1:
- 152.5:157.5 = 1.79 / 0.29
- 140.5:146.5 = 1.68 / 0.18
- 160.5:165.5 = 1.63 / 0.13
